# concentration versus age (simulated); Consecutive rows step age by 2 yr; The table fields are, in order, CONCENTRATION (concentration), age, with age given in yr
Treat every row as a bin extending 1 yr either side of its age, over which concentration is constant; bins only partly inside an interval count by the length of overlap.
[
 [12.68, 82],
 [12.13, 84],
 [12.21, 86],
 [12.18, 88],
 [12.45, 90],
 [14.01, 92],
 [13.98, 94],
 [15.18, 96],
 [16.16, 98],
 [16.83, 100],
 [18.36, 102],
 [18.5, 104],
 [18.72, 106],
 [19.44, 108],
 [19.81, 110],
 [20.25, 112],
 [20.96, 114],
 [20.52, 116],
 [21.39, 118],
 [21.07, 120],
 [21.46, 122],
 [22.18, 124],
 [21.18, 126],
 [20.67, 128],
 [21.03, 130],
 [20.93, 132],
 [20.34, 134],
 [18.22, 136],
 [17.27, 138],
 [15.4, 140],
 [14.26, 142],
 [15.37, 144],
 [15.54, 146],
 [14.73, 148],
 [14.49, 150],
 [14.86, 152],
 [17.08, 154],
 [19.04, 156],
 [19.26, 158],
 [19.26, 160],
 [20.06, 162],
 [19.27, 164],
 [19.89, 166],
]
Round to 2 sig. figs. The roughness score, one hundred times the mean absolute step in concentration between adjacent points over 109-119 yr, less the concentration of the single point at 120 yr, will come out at 40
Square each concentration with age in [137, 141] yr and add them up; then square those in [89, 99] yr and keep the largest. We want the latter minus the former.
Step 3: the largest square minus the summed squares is -274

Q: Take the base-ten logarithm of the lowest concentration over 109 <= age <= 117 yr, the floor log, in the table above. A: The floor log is 1.30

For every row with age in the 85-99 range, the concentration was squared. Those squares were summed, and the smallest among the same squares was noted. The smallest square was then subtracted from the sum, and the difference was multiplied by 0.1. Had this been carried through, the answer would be 119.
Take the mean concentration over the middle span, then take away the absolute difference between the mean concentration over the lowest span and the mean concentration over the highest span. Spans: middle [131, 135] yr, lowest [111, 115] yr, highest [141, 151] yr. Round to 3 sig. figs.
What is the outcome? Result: 14.9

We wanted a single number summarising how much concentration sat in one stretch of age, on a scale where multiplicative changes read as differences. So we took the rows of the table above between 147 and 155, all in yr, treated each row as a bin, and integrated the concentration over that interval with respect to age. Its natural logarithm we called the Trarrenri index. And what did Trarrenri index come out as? 4.81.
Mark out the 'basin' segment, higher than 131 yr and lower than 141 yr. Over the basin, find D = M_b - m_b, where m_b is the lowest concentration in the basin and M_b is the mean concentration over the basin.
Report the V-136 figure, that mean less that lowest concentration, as 3.0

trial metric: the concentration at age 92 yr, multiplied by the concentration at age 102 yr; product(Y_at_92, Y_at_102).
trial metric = 257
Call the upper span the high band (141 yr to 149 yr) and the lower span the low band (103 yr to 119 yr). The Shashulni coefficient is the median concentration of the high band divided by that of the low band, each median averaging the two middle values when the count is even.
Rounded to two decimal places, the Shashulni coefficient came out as 0.75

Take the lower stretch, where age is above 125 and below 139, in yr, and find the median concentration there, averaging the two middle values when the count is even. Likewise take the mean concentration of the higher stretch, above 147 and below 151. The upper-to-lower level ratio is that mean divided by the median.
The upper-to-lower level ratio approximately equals 0.71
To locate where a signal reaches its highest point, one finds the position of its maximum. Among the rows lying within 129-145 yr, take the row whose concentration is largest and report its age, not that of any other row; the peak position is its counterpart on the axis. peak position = 130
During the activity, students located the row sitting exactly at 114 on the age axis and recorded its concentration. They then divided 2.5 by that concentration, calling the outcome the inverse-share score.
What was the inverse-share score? 0.119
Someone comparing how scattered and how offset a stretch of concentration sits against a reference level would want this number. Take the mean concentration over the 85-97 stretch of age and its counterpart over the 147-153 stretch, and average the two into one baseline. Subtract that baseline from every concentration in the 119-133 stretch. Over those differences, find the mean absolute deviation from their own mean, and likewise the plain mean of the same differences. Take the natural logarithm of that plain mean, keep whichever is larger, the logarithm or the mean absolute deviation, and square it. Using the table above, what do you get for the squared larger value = 3.9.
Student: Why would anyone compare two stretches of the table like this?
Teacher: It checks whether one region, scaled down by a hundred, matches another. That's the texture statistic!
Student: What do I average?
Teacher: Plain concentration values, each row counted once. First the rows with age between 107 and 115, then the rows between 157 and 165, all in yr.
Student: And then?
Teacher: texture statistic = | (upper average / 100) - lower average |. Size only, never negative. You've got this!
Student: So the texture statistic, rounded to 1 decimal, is 19.9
